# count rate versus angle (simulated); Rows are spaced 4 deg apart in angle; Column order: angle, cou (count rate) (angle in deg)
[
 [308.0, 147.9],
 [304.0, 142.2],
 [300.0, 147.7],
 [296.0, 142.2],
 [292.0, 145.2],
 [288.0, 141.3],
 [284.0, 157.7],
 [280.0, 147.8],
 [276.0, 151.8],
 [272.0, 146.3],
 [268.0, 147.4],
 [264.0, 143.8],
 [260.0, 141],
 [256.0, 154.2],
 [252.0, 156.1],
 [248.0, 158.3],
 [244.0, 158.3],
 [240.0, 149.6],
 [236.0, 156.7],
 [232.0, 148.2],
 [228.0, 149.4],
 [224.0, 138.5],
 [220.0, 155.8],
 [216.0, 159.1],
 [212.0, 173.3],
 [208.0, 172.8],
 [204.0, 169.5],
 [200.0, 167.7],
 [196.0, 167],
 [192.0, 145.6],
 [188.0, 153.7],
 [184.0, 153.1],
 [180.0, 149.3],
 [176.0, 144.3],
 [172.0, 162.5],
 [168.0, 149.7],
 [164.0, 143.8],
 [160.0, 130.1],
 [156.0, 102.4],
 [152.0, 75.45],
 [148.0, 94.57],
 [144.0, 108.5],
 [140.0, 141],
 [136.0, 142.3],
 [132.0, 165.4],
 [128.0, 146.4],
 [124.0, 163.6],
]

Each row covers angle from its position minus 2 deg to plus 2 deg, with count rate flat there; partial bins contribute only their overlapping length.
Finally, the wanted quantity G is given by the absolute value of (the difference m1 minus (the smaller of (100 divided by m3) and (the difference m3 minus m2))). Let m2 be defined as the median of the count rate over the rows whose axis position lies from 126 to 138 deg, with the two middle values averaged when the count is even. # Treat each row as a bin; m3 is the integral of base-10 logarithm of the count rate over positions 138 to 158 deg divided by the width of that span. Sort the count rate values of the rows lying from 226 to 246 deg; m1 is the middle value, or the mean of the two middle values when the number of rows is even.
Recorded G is 294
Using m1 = 150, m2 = 146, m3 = 2.01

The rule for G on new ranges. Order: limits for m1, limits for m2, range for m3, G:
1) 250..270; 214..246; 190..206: 298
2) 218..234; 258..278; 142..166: 293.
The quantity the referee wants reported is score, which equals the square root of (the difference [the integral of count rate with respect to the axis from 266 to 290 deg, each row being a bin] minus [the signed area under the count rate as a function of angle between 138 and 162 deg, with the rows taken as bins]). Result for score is 31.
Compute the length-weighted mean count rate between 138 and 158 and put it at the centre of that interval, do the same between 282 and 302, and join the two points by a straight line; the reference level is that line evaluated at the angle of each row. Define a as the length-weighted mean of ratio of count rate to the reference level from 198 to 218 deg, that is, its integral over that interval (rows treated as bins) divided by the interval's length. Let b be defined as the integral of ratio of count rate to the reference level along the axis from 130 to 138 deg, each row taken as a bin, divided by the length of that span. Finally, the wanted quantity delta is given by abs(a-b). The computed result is 0.15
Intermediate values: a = 1.38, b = 1.54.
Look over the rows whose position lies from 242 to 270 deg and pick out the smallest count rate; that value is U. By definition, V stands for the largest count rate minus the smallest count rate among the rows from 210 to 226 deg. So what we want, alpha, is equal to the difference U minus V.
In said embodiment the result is 106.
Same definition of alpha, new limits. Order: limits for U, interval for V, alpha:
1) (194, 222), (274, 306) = 139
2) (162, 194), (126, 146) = 87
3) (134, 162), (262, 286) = 62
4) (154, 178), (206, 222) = 85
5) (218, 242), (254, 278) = 125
